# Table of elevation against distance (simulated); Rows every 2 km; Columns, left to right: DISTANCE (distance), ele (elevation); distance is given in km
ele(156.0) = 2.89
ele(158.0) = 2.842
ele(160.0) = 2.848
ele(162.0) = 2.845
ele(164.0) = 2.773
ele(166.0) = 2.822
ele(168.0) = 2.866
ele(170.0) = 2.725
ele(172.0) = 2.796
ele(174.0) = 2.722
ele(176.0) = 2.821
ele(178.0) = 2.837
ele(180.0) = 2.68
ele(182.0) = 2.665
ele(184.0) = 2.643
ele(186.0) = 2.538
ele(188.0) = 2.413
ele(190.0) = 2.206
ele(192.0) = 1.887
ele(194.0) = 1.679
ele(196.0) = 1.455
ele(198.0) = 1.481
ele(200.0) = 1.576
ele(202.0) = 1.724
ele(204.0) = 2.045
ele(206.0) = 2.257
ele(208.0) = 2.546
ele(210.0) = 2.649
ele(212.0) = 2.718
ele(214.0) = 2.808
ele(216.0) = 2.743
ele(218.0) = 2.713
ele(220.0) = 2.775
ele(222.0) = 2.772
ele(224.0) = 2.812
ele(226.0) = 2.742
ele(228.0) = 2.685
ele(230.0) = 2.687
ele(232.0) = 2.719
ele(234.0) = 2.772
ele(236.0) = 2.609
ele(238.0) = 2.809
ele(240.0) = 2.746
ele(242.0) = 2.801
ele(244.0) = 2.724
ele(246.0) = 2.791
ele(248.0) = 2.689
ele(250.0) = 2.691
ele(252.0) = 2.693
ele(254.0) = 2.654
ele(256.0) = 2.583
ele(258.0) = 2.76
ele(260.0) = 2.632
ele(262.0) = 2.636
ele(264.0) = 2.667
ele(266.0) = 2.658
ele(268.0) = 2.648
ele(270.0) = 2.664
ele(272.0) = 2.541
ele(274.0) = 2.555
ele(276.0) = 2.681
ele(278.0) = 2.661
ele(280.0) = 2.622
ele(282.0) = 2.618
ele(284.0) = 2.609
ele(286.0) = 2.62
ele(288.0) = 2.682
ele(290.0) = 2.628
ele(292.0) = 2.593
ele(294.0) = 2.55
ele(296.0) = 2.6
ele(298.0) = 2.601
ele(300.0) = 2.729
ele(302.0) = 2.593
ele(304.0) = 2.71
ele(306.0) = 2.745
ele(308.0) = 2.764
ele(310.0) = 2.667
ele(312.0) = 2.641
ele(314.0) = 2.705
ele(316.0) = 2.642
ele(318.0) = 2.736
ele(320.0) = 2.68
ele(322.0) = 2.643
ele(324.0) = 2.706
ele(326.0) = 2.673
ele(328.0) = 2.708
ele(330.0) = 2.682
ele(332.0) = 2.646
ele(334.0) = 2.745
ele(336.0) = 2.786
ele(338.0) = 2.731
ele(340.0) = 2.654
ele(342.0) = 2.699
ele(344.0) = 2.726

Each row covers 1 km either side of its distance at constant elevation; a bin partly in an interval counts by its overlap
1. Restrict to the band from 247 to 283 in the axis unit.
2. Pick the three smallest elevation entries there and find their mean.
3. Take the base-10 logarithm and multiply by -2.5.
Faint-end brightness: -1.02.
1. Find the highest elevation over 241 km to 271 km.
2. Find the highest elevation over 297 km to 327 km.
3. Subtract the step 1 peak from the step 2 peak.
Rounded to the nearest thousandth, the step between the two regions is -0.037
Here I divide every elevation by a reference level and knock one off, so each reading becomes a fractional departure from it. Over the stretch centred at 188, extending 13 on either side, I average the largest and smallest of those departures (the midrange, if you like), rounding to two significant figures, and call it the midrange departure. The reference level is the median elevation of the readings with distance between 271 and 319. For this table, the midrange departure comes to -0.19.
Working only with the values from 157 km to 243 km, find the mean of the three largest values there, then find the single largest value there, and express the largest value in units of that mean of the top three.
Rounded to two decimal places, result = 1.00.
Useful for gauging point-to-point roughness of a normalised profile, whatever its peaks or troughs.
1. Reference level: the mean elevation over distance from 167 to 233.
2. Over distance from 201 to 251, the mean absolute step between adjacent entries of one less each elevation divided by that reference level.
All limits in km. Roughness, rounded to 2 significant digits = 0.038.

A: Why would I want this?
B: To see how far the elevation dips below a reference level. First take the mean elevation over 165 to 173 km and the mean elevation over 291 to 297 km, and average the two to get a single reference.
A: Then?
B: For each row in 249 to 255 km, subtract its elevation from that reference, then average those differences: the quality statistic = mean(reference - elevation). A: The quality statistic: 0.012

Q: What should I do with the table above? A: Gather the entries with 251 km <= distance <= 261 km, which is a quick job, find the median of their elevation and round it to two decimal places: 2.65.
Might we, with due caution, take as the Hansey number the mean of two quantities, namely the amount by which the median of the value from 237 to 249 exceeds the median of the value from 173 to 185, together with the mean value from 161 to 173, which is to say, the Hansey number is 1.44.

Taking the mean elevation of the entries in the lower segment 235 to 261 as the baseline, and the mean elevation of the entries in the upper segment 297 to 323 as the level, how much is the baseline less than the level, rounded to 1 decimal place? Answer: 0.0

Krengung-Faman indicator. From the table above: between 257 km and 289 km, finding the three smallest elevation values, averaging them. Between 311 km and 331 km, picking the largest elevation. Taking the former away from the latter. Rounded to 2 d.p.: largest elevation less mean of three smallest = 0.17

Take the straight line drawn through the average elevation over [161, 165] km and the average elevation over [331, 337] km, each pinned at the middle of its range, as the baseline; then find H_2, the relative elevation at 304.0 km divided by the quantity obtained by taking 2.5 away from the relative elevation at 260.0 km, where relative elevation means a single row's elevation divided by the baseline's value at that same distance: -0.639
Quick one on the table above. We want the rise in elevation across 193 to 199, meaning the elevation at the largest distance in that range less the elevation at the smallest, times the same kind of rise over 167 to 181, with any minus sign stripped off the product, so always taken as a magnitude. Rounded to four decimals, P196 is 0.0368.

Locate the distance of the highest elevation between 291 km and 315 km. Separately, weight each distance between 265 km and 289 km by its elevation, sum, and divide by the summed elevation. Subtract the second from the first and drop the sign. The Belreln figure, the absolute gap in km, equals 31.0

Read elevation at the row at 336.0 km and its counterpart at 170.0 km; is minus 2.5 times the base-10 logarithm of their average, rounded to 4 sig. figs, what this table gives -1.101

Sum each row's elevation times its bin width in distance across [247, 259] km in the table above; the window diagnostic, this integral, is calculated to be 32.1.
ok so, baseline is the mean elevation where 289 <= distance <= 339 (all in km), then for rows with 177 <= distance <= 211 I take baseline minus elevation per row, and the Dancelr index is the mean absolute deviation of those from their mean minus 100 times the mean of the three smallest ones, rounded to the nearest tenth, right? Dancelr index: 5.5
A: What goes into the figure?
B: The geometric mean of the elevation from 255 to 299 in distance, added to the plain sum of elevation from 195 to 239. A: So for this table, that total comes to 56.7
